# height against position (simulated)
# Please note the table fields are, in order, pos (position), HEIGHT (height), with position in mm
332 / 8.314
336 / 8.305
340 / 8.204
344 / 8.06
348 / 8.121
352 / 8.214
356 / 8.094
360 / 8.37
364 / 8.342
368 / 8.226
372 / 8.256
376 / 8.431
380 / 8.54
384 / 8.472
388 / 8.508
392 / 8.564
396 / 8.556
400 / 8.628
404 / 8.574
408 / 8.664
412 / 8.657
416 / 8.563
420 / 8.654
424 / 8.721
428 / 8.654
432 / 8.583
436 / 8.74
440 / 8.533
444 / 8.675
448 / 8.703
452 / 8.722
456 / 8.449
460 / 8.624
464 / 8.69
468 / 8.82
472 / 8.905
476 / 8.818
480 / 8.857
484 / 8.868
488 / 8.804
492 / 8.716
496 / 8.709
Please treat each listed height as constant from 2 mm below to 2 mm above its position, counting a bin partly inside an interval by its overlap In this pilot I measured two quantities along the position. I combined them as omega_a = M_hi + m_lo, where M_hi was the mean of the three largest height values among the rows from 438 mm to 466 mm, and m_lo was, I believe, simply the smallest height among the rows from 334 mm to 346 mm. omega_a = 16.8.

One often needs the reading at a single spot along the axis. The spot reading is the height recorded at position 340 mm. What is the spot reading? 8.204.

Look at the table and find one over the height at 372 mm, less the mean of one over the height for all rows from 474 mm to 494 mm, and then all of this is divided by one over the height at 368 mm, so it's 0.063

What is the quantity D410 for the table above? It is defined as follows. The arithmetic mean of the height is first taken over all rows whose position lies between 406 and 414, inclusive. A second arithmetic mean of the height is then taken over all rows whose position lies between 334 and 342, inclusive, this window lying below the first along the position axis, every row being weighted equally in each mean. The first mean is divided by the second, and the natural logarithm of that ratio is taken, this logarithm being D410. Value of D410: 0.05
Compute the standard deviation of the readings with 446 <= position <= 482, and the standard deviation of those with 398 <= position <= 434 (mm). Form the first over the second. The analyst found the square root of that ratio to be 1.6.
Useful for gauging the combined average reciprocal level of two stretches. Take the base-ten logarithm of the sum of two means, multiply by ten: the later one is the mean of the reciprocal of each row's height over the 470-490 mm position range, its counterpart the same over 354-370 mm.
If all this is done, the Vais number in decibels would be -6.31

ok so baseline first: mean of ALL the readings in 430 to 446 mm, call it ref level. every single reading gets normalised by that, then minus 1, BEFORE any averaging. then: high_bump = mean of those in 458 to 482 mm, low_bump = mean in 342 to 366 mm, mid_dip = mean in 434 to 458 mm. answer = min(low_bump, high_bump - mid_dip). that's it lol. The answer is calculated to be -0.050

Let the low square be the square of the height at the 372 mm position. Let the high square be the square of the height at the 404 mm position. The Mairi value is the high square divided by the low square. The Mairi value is 1.08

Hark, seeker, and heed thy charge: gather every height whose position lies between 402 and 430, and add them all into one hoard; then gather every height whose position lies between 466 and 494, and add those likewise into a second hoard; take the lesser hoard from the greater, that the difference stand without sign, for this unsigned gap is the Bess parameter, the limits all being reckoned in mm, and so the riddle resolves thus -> 1.3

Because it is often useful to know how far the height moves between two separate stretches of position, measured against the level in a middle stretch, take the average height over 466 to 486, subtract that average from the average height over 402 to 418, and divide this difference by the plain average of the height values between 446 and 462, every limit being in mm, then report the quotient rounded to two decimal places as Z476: -0.03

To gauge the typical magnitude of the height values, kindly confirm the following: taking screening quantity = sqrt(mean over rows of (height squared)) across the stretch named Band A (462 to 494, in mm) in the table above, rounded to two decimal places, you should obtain 8.81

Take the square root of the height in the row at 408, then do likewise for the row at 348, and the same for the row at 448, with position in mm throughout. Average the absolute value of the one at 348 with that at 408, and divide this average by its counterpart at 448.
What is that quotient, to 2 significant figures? 0.98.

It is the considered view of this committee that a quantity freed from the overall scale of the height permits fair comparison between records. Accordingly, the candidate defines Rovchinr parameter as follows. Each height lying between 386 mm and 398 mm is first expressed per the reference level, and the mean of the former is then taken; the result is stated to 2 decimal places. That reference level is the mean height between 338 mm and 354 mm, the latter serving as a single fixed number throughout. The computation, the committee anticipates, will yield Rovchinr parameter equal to 1.05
